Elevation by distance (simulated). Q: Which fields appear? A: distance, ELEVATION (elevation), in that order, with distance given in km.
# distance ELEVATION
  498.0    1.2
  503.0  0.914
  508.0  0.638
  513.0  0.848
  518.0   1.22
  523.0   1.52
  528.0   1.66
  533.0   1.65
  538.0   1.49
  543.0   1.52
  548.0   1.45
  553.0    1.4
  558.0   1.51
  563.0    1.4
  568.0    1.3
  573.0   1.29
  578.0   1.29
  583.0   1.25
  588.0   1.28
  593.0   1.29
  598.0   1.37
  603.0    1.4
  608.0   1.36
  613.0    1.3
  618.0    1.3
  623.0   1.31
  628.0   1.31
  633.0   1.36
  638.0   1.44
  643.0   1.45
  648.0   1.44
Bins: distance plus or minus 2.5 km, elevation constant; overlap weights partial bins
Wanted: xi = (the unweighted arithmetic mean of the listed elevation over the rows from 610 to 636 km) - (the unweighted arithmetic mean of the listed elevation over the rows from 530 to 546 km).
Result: -0.24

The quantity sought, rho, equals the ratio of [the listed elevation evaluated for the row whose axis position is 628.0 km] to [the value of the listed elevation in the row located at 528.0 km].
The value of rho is 0.8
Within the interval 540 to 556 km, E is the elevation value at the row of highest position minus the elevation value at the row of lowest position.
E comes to -0.12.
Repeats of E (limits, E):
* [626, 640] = 0.13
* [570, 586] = -0.04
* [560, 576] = -0.11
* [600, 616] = -0.10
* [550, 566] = 0.00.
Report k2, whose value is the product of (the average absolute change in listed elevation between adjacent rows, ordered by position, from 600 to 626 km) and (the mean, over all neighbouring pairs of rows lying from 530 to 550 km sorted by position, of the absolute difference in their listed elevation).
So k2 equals 0.002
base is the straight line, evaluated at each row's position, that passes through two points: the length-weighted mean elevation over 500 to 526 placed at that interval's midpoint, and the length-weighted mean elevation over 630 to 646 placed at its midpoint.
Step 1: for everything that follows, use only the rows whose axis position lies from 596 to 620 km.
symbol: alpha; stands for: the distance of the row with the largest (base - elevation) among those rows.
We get 618.0 km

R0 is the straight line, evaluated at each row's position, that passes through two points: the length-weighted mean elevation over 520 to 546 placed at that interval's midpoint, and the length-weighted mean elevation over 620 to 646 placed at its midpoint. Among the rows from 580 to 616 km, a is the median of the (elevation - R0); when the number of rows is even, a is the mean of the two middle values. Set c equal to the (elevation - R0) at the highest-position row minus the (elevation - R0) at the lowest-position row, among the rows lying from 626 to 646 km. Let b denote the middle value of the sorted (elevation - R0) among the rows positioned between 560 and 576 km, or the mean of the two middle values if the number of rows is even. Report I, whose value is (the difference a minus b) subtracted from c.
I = 0.08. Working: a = -0.11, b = -0.194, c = 0.17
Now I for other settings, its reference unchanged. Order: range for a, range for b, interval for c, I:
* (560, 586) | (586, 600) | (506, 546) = 0.98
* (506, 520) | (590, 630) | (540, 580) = 0.51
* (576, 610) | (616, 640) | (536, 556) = 0.02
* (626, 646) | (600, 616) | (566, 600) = 0.03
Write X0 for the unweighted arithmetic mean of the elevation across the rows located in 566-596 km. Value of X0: 1.28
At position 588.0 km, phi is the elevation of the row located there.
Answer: 1.28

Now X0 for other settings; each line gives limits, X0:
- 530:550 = 1.53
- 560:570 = 1.35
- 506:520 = 0.90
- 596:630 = 1.34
